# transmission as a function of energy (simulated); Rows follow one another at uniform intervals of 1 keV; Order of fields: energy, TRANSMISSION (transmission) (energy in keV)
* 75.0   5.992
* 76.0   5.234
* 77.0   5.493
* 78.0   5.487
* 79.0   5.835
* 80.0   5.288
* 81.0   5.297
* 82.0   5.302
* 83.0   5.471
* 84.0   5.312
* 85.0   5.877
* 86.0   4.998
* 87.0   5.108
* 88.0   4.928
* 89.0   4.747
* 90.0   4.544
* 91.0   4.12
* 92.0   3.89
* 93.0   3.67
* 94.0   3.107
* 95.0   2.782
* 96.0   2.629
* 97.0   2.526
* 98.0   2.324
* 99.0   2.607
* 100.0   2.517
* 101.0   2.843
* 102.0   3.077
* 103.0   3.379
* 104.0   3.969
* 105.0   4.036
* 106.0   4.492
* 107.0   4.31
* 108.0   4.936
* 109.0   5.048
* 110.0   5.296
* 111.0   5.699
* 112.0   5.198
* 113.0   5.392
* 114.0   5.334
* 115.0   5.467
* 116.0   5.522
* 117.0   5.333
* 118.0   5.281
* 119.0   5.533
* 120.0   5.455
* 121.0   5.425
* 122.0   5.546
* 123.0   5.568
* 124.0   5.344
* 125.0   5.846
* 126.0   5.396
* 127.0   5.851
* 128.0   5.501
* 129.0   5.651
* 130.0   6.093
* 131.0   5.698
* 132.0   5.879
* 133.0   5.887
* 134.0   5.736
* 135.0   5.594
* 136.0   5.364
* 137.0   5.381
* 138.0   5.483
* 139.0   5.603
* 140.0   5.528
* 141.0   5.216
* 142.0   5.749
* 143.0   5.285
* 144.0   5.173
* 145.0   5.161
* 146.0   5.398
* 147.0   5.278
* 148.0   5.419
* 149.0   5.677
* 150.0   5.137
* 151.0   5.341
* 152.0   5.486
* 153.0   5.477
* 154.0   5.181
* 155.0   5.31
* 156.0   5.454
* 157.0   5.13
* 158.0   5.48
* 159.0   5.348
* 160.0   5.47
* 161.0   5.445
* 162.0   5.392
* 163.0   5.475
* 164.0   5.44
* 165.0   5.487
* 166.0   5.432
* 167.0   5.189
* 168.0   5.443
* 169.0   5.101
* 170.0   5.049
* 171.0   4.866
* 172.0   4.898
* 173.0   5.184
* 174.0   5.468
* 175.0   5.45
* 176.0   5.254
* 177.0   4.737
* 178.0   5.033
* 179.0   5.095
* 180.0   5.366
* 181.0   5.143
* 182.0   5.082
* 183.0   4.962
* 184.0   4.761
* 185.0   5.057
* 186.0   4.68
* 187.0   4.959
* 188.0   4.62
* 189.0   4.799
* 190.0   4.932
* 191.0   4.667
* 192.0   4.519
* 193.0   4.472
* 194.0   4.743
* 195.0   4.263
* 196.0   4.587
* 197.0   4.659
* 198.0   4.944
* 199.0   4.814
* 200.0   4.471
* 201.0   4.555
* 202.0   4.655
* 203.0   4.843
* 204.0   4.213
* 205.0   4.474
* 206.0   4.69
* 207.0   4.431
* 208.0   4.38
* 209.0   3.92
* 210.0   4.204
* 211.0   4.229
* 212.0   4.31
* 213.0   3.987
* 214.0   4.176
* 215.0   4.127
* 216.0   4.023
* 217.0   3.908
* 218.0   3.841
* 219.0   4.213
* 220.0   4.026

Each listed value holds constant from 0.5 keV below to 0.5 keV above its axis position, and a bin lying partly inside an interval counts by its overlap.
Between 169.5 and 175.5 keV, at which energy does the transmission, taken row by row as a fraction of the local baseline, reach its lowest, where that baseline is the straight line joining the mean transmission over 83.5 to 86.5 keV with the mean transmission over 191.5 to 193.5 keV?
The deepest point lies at 171.0 keV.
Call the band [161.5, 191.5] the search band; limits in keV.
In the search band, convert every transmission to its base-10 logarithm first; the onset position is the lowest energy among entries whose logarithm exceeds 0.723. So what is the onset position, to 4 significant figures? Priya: 162.0 keV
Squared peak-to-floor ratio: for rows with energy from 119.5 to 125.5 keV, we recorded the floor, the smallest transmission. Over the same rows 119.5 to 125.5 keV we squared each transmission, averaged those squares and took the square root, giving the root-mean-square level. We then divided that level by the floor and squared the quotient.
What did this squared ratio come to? 1.07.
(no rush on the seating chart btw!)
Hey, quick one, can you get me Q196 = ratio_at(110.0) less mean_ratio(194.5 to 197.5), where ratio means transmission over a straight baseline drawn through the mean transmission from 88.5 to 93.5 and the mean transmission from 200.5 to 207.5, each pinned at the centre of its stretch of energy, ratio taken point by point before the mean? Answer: 0.25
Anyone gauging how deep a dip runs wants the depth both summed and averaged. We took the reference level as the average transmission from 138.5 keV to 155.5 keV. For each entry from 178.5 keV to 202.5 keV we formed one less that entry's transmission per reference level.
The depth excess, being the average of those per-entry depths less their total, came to -2.5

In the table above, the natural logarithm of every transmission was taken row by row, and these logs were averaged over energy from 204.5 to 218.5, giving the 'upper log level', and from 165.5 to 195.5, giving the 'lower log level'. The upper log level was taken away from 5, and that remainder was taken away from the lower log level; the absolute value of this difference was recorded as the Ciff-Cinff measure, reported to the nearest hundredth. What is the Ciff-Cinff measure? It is 1.97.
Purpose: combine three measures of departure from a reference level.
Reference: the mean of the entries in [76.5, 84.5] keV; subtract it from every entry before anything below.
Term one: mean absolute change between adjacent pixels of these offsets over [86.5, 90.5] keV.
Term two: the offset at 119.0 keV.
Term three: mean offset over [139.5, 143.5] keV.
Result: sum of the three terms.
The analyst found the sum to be 0.29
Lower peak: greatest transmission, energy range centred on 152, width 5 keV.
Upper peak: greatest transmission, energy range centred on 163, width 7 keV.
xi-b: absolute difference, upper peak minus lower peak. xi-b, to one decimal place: 0.0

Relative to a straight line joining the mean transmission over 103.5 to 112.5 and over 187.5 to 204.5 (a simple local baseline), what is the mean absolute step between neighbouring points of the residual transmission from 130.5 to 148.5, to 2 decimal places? 0.17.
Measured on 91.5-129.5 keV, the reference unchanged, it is 0.25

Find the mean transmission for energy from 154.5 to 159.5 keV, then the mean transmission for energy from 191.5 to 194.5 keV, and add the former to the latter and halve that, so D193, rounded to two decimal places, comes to 4.96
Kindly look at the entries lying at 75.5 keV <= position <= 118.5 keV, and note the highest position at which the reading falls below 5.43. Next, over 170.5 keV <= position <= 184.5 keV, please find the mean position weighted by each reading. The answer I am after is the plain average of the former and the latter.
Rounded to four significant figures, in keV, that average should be 147.7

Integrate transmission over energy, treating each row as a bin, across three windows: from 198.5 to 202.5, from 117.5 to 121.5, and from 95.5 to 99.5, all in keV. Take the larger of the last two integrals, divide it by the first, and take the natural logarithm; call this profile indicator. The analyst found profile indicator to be 0.160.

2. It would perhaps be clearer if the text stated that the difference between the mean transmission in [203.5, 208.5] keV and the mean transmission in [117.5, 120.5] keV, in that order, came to -1.0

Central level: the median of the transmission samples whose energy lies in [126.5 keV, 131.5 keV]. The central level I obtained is 5.7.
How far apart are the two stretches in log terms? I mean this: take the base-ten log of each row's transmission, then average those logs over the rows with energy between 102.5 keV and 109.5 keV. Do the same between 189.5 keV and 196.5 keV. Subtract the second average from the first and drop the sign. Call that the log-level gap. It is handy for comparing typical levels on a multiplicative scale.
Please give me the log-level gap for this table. 0.031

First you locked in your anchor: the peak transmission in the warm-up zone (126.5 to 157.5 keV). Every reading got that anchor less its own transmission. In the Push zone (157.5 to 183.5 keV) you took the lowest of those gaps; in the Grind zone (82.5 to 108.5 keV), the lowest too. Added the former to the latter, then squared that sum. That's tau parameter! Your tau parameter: 0.7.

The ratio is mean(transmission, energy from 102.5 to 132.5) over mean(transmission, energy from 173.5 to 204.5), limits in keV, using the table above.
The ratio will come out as 1.09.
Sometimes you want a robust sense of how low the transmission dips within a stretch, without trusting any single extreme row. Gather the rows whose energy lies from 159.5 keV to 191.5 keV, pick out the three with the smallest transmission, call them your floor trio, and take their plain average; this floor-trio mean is 4.7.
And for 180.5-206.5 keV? 4.3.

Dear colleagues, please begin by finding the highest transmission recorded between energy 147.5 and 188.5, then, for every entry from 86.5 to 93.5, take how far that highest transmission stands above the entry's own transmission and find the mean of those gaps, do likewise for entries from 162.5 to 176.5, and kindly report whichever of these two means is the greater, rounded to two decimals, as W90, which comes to 1.25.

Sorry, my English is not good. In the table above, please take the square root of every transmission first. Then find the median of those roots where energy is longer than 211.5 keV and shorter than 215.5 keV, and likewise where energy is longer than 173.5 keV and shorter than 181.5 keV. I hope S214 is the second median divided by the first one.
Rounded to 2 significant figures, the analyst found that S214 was 1.1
